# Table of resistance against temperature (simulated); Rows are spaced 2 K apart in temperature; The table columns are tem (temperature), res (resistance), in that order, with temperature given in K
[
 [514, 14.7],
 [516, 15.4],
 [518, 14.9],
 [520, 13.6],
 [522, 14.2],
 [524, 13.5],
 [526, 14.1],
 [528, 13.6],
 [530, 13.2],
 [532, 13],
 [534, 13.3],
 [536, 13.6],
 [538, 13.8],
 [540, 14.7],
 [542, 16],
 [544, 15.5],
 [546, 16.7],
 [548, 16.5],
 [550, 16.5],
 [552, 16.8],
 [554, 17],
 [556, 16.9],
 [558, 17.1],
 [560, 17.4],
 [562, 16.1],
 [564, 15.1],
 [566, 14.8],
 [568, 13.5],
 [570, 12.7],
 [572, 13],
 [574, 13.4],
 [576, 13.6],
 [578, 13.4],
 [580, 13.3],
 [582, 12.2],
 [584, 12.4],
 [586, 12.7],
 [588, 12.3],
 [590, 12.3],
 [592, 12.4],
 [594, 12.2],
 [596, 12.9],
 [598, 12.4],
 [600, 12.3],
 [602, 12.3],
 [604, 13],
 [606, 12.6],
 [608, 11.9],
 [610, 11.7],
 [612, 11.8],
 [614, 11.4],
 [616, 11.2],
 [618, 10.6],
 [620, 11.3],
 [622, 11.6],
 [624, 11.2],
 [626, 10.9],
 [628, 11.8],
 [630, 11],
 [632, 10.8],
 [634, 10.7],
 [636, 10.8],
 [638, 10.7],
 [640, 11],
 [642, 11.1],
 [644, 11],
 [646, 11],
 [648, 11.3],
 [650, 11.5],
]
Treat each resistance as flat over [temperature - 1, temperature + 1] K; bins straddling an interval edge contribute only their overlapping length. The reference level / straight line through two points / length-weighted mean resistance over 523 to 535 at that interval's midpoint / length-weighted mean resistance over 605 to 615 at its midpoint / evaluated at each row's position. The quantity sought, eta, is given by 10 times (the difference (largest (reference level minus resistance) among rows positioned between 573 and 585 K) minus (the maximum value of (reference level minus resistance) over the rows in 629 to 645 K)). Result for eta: -5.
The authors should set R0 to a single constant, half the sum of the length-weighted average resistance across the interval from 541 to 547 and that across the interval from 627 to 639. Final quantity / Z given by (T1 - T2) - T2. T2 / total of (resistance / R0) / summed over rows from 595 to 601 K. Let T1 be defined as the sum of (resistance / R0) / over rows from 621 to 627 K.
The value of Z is -3.07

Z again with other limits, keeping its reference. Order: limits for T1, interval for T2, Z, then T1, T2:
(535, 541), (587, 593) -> -2.36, 3.1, 2.74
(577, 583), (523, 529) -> -3.22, 2.9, 3.05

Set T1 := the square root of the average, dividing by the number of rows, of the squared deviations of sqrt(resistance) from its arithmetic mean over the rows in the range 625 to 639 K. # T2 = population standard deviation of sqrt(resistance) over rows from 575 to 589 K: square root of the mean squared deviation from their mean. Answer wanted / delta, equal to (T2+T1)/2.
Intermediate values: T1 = 0.053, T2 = 0.075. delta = 0.06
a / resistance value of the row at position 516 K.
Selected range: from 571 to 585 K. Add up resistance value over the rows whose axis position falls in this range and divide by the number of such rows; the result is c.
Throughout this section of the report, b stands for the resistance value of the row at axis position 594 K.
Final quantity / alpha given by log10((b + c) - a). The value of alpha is 0.99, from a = 15.4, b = 12.2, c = 13.0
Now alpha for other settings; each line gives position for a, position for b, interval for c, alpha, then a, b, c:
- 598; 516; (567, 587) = 1.20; 12.4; 15.4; 13.0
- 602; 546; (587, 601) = 1.23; 12.3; 16.7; 12.4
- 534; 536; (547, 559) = 1.23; 13.3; 13.6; 16.8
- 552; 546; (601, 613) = 1.08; 16.8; 16.7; 12.2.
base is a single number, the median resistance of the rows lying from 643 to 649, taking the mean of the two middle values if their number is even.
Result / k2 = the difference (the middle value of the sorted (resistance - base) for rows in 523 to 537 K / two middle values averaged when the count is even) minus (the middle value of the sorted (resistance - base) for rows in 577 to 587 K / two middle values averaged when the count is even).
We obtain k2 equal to 0.8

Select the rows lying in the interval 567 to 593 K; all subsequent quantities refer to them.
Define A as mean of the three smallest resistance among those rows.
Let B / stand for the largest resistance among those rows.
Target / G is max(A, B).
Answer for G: 13.6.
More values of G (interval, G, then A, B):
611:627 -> 11.8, 10.9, 11.8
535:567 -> 17.4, 14.0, 17.4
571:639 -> 13.6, 10.7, 13.6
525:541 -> 14.7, 13.2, 14.7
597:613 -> 13.0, 11.8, 13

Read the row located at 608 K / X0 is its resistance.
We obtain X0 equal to 11.9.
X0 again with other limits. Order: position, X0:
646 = 11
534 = 13.3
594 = 12.2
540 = 14.7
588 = 12.3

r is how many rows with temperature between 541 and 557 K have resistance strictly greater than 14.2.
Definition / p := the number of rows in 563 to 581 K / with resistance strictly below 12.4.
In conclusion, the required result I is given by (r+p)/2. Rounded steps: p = 0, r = 8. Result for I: 4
